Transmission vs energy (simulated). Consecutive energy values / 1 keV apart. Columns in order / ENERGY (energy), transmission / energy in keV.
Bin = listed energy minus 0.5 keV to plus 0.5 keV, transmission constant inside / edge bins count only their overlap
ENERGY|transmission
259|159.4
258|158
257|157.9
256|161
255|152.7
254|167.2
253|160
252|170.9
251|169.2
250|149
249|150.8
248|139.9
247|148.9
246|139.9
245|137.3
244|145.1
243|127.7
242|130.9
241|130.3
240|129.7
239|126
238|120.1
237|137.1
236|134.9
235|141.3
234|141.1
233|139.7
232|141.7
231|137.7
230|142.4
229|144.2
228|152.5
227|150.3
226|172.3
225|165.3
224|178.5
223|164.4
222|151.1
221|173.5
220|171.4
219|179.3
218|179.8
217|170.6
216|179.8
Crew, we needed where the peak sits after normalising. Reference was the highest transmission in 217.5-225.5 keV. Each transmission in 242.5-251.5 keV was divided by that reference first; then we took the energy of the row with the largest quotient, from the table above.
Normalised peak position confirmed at 251 keV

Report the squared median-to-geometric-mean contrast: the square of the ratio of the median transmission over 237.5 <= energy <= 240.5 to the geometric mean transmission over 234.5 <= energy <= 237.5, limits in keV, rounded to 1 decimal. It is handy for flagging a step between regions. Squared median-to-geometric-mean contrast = 0.8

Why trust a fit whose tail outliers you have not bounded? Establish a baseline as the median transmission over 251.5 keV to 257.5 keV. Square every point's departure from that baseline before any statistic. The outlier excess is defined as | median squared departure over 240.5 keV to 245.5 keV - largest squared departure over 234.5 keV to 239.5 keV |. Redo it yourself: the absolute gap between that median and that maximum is 756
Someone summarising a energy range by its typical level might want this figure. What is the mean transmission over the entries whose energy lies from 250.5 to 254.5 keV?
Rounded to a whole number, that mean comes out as 167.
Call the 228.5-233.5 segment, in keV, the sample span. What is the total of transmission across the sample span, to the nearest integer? 706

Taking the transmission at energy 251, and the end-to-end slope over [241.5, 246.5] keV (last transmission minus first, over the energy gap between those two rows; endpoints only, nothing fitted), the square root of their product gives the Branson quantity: 20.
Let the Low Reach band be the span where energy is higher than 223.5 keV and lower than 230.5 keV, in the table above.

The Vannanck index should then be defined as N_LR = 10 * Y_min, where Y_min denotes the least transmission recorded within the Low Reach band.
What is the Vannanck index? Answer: 1424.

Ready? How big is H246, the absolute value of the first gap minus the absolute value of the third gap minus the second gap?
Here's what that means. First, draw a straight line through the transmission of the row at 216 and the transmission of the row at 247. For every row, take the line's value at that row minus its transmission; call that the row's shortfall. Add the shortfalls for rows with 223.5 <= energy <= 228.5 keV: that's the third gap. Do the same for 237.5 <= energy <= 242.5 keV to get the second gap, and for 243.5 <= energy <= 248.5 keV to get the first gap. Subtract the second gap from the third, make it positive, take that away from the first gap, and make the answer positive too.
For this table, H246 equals 74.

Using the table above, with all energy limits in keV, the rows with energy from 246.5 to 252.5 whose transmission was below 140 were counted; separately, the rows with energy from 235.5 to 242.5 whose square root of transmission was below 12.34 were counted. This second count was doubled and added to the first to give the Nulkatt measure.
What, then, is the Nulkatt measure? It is 15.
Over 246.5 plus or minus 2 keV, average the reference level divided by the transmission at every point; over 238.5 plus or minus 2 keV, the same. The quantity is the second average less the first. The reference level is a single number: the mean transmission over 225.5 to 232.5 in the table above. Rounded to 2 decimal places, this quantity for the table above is 0.11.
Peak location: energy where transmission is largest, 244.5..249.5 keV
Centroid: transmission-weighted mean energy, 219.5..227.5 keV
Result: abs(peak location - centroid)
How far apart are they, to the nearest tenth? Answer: 25.5 keV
